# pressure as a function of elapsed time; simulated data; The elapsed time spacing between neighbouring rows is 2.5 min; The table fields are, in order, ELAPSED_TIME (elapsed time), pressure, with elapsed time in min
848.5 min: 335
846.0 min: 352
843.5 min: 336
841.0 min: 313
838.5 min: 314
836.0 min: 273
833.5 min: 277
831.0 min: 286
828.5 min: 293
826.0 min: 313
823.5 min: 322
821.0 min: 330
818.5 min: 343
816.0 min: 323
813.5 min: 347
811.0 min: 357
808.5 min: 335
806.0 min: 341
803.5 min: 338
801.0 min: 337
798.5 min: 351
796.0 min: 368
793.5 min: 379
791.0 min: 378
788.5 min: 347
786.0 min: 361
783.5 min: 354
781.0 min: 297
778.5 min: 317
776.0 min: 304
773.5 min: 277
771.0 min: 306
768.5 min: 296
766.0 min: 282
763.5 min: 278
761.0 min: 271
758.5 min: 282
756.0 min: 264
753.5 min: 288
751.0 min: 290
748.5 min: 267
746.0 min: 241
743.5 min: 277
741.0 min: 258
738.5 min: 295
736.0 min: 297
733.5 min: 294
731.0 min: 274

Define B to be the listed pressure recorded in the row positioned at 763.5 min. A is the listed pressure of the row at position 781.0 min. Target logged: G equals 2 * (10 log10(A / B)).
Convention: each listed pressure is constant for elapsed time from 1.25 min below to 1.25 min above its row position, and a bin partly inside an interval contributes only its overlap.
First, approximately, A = 297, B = 278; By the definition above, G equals 0.6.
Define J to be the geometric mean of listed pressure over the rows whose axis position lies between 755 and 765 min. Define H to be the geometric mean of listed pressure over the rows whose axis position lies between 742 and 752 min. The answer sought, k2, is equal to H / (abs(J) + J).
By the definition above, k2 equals 0.49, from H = 268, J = 274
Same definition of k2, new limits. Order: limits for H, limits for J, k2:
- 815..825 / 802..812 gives 0.48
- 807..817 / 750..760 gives 0.61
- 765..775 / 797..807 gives 0.42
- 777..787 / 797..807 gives 0.48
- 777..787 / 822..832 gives 0.55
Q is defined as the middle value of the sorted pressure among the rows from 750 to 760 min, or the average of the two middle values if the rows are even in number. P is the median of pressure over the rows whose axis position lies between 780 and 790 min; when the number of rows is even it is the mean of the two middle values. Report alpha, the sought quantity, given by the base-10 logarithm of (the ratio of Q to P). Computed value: -0.09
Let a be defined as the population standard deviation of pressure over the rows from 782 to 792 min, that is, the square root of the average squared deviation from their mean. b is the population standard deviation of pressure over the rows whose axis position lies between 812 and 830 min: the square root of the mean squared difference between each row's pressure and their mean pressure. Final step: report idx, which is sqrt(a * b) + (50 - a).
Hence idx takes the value 52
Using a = 12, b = 17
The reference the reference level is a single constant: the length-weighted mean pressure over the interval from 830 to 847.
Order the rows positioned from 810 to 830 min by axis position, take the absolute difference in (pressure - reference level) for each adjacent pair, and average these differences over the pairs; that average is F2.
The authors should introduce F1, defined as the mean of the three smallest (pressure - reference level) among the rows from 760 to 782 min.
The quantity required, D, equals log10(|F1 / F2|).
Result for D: 0.3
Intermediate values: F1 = -32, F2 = 15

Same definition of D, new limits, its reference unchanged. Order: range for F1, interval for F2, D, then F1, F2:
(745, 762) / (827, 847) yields 0.5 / -50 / 14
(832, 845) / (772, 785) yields -0.2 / -19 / 29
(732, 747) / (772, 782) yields 0.4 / -48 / 20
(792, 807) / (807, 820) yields 0.2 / 32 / 19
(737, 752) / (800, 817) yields 0.7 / -52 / 11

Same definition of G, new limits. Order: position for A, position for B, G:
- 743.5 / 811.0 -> -2.2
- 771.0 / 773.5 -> 0.9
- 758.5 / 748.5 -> 0.5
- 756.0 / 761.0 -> -0.2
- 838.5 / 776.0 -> 0.3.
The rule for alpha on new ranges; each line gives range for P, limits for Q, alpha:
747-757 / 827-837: 0.01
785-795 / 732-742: -0.10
